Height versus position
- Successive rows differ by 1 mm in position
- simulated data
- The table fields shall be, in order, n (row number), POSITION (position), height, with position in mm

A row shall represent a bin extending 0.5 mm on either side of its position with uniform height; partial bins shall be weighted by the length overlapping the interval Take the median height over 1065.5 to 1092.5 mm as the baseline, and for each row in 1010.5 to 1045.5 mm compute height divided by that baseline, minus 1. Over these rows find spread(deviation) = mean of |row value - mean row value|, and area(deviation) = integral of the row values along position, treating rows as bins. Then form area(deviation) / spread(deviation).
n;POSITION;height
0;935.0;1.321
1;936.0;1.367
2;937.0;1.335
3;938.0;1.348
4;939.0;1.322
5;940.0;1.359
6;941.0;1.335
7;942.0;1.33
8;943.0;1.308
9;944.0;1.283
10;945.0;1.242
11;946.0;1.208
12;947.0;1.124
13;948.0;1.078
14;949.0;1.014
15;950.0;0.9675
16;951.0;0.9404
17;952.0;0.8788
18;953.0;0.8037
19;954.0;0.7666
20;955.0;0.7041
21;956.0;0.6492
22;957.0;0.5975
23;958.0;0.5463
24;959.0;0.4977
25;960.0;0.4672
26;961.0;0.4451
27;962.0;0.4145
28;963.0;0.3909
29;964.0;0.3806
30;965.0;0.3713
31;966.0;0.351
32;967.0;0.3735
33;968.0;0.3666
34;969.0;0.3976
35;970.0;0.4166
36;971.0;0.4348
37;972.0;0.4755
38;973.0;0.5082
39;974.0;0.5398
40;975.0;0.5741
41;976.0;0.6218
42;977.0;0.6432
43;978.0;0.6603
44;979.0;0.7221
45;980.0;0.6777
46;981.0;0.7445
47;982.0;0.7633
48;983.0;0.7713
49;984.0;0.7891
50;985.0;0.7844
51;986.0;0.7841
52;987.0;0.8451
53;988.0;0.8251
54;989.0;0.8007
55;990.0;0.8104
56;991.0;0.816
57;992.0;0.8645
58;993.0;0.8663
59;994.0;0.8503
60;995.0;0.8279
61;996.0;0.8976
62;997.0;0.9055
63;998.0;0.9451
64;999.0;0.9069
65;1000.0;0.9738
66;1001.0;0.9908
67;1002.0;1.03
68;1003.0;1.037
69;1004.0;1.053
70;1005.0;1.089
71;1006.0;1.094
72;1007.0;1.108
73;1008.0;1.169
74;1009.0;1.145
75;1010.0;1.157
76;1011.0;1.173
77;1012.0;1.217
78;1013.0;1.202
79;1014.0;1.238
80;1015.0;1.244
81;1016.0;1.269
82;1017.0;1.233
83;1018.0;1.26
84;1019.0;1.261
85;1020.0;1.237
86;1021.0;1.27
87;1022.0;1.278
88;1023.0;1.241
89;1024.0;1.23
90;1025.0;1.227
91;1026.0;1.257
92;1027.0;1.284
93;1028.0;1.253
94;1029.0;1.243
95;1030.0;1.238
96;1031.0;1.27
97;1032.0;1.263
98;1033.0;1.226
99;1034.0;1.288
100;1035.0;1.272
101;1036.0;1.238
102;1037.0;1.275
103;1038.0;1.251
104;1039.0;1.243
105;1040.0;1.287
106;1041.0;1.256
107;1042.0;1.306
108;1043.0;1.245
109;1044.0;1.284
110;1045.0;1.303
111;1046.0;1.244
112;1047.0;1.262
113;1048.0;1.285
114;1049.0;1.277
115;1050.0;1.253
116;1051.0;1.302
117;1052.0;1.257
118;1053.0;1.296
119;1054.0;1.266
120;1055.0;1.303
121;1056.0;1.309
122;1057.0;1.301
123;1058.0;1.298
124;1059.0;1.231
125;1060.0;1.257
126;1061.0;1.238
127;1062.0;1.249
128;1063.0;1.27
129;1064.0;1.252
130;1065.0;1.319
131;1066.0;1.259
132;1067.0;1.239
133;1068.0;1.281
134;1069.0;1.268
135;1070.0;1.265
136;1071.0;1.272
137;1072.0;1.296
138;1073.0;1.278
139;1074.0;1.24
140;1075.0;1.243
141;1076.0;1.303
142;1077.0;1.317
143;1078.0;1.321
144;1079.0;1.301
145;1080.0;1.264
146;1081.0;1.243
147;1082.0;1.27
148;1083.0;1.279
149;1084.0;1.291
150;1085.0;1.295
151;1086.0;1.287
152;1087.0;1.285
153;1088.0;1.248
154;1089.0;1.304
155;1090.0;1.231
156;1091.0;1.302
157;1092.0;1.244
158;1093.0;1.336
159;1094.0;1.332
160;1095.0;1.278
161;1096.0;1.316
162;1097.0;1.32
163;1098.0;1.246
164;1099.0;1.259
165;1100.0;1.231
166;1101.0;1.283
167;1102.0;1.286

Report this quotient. -40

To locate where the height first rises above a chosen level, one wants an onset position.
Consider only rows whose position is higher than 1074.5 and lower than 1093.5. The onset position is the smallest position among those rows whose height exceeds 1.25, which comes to 1076.0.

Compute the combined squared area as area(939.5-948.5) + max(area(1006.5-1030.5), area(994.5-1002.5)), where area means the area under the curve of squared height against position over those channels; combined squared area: 50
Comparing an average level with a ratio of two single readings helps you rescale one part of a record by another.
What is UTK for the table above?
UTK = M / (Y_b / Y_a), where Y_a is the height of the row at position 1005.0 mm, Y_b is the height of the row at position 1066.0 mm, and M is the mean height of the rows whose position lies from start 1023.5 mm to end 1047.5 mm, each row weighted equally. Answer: 1.09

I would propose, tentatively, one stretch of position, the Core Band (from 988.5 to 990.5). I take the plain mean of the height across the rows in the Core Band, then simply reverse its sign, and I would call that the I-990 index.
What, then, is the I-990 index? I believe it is -0.81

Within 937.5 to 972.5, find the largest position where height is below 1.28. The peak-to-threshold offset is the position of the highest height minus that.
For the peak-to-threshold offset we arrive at -32 mm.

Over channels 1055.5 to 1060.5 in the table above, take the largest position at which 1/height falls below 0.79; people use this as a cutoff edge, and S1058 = 1058.0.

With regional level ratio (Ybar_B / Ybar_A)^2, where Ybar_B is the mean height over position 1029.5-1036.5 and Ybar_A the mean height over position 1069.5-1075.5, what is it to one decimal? 1.0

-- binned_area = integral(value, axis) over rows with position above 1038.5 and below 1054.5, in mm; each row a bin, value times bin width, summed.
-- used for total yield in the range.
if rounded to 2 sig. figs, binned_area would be 20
